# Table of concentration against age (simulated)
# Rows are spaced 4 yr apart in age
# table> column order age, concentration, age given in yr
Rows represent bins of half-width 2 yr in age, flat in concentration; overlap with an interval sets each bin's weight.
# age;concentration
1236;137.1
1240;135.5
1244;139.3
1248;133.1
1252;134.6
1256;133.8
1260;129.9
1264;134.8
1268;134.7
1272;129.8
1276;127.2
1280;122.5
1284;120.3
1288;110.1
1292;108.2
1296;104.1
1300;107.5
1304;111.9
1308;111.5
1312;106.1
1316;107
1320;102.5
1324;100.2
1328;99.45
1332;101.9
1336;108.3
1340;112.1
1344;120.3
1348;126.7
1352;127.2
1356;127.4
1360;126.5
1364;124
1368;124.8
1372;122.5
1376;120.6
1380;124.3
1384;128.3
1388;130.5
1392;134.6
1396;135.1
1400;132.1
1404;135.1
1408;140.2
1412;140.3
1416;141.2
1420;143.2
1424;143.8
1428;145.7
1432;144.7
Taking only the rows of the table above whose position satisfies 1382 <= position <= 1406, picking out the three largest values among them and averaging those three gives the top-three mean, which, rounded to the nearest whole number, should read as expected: 135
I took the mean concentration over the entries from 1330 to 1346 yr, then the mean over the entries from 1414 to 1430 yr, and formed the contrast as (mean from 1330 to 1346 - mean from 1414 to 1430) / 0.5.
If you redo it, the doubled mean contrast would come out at -66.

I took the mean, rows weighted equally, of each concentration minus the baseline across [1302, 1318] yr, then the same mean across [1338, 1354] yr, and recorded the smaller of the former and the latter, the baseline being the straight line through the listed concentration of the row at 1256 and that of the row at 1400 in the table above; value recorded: -24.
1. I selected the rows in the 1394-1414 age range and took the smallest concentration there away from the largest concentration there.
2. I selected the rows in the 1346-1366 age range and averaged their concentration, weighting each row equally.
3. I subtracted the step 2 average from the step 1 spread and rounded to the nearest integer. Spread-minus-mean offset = -118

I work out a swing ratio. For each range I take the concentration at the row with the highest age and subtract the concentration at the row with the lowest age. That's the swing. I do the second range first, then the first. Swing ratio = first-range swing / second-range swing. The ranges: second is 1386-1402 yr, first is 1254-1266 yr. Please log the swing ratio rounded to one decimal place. 0.6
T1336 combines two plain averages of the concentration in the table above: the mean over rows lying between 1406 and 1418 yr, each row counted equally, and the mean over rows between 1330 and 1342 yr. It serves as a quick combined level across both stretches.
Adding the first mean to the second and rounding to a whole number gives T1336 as 248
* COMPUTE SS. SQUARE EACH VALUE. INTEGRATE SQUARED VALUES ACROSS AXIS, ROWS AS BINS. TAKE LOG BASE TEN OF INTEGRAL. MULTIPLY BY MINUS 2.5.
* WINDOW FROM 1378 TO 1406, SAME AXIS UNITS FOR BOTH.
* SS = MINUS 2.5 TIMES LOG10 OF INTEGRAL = -14.2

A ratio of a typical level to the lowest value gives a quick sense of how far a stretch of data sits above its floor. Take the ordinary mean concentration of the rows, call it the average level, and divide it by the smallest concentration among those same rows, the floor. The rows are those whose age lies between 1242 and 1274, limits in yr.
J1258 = 1.03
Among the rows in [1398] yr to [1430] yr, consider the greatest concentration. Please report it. 145.7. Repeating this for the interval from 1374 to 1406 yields 135.1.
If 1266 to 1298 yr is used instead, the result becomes 134.7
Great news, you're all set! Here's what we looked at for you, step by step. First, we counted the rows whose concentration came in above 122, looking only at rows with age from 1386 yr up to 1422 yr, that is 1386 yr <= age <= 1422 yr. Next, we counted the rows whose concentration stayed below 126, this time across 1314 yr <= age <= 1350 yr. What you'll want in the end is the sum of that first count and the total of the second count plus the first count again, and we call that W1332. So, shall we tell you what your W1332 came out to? 26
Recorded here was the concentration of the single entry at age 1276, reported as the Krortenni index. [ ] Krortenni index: 127.2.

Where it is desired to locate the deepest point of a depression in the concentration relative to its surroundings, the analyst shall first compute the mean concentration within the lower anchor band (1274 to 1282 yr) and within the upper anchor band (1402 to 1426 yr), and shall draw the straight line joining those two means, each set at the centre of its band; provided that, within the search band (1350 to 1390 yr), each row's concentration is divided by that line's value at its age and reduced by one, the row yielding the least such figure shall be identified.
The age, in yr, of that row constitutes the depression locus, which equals 1376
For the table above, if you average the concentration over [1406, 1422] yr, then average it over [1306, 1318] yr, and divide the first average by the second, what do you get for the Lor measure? 1.31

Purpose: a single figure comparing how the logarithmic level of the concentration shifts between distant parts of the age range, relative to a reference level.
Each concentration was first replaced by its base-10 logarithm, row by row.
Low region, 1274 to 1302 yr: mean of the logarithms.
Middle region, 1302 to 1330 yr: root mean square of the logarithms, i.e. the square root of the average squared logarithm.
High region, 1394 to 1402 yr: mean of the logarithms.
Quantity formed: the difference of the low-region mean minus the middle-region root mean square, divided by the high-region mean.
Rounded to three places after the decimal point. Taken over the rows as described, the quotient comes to 0.016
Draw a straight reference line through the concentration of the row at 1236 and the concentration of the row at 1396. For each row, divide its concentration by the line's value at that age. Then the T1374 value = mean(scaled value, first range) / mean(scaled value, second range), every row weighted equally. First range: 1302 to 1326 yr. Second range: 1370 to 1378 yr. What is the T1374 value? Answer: 0.87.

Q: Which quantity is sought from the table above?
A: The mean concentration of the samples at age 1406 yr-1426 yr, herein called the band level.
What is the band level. 142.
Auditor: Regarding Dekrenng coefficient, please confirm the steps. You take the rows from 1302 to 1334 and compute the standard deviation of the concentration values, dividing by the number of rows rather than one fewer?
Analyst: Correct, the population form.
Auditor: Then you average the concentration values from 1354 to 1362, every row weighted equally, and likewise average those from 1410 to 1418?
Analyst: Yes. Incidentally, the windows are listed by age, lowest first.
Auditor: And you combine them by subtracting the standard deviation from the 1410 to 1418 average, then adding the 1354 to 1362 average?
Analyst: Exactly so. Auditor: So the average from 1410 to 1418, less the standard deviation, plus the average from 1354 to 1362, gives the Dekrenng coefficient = 263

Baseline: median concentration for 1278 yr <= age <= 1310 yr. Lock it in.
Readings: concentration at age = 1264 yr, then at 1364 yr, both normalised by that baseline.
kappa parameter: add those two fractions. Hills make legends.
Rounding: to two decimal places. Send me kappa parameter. 2.34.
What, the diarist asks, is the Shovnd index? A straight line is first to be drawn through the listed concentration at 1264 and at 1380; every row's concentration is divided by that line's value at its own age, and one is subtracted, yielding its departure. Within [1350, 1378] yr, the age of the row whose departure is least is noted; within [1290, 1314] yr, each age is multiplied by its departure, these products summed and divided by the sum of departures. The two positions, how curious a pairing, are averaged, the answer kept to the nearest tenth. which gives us 1338.8 yr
